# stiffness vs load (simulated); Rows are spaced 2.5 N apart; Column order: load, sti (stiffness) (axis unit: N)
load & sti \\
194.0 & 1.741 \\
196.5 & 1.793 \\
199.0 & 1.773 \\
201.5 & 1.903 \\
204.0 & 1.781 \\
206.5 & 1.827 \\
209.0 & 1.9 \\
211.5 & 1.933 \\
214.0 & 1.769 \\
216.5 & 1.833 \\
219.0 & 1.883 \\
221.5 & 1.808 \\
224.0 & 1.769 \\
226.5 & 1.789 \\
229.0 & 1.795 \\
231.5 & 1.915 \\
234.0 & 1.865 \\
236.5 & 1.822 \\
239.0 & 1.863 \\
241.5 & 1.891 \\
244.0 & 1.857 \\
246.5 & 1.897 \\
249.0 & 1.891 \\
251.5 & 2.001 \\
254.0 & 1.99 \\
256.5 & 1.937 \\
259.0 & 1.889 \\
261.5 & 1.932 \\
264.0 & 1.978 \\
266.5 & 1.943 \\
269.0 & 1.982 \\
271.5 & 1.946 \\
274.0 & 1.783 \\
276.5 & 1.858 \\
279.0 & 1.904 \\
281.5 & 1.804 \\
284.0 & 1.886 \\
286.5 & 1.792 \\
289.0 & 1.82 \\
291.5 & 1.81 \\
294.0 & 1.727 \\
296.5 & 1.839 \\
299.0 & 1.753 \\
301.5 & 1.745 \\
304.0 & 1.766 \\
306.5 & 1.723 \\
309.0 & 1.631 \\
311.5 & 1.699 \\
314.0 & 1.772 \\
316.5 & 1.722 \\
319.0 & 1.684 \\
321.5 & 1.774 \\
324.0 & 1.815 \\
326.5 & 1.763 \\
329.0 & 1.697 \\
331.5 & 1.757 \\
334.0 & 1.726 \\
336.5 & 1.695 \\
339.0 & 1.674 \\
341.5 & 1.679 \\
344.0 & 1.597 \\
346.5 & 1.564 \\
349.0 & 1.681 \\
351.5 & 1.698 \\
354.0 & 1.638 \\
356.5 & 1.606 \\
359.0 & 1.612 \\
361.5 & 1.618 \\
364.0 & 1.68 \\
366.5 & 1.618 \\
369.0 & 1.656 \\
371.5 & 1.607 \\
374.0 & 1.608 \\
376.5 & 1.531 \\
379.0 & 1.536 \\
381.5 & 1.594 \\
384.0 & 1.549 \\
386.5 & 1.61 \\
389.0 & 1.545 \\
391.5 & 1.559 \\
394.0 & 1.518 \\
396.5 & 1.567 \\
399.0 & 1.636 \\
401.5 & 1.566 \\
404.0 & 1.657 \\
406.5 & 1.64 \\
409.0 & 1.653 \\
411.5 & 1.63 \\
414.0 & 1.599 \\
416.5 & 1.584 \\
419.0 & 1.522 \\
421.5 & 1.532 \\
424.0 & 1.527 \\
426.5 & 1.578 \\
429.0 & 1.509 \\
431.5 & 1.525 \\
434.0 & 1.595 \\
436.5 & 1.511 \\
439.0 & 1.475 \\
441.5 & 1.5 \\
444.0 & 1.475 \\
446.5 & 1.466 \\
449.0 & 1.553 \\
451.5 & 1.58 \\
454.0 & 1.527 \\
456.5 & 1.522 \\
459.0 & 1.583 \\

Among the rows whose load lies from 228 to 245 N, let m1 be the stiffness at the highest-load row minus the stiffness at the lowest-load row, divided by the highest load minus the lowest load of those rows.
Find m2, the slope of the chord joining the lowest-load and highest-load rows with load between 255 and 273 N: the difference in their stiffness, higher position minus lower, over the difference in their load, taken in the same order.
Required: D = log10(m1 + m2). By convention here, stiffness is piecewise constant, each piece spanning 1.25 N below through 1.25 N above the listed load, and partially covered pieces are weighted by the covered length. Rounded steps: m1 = 0.0041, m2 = 0.0006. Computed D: -2.3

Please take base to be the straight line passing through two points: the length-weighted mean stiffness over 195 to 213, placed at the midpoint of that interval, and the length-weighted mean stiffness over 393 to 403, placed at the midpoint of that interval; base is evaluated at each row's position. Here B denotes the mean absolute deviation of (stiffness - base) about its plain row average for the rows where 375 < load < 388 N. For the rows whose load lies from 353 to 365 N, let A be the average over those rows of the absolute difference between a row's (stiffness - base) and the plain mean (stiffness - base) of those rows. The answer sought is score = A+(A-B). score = 0.012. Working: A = 0.023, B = 0.033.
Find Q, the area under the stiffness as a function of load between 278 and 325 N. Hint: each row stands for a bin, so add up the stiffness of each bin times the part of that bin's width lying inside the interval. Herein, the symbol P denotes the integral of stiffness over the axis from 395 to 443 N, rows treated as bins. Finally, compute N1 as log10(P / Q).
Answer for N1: -0.04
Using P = 75.3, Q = 83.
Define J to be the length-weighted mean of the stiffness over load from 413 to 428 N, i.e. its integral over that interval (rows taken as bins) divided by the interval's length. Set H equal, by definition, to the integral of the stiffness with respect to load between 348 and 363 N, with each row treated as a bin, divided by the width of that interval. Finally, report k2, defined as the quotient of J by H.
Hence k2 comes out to 0.95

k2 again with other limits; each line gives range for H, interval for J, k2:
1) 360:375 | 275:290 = 1.13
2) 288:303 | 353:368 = 0.91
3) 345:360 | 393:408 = 0.98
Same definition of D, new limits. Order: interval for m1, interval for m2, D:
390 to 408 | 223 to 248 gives -2.0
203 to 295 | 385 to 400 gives -2.8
